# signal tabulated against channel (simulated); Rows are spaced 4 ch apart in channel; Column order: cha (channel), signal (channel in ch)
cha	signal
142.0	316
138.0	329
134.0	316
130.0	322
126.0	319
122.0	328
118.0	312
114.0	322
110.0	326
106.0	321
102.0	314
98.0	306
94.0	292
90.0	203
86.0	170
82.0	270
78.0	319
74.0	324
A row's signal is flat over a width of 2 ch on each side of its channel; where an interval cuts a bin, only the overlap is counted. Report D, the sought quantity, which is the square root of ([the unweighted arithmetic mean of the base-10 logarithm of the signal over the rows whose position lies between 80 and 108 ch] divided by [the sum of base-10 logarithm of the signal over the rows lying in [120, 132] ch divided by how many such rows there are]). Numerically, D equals 0.98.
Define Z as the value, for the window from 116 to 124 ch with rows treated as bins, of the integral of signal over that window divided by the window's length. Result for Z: 320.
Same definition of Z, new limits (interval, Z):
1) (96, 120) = 317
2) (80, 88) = 220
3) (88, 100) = 267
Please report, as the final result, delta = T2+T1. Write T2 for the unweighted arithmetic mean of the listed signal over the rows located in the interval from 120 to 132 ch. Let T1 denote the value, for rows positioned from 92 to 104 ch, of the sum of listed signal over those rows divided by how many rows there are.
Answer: 627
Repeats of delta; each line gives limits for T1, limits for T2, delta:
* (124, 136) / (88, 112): 613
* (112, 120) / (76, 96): 568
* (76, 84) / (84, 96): 516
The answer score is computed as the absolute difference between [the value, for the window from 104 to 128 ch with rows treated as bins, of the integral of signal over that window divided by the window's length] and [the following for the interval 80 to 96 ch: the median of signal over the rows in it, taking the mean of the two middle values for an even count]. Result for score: 85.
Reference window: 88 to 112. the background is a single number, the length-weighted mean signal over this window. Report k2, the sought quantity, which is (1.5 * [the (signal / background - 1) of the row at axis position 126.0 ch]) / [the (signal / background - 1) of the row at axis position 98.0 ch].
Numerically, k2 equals 3.1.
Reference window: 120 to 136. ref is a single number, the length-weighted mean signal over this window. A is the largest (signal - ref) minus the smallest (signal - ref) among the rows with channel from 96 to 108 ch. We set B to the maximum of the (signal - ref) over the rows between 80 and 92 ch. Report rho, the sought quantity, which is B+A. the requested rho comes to -36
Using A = 15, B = -51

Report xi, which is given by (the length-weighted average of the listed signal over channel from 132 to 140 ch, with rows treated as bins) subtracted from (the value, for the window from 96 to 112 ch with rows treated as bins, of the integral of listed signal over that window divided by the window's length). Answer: -6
